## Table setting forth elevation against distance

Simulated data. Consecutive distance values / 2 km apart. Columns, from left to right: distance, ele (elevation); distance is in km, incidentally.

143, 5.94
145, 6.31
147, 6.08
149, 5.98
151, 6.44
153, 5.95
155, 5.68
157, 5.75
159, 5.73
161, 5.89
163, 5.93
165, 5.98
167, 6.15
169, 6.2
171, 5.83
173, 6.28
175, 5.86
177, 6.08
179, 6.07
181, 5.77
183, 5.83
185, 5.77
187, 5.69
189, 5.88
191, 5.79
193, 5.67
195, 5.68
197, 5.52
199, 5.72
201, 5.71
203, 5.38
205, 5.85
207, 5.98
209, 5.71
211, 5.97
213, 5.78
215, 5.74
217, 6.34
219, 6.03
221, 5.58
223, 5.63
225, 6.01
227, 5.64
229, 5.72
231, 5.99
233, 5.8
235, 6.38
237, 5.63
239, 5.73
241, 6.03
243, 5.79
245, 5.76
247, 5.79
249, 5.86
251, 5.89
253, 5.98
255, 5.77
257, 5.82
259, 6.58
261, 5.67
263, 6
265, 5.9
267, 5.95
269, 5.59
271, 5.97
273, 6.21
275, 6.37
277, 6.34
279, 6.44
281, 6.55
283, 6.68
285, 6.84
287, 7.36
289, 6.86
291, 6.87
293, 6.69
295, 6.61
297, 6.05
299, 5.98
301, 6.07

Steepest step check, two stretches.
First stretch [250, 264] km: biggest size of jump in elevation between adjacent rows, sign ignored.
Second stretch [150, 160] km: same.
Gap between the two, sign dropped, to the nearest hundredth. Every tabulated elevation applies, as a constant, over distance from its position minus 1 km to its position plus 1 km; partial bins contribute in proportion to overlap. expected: 0.42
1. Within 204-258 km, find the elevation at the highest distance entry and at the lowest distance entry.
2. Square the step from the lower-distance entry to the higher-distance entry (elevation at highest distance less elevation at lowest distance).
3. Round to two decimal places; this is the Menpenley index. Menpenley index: 0.00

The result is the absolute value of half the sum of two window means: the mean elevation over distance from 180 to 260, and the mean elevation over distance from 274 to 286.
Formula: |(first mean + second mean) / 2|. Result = 6.18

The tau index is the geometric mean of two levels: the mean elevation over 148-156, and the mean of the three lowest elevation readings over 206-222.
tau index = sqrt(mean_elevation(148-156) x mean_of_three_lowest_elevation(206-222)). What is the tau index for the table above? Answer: 5.84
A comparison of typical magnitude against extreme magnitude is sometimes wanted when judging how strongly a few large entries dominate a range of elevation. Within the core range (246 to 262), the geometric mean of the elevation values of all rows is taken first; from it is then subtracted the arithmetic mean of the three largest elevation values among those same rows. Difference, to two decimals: -0.24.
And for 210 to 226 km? -0.25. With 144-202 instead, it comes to -0.44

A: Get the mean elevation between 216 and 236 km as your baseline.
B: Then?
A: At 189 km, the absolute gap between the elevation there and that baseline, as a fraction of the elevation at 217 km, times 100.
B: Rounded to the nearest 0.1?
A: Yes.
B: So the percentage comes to 0.5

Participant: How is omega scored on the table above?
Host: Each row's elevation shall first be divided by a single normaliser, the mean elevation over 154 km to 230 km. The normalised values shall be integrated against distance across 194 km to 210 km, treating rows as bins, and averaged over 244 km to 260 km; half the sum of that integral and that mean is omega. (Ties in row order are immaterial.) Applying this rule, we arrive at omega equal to 8.31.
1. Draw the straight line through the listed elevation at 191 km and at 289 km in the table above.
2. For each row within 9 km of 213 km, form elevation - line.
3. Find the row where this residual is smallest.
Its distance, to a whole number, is 221 km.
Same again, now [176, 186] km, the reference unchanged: 185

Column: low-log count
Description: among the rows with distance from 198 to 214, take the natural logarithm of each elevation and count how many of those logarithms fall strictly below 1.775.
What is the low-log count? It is 6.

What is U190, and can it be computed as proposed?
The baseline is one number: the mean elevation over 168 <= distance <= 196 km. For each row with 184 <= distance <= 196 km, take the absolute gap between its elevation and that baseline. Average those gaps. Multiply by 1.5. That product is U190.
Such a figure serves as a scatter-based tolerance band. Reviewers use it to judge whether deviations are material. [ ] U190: 0.209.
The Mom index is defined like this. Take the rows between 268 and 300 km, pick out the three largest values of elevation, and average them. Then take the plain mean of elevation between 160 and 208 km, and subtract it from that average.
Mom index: 1.2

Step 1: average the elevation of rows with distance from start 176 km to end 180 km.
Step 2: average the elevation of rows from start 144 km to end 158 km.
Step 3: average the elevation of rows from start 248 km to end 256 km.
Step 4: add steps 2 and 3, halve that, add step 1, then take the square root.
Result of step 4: 3.47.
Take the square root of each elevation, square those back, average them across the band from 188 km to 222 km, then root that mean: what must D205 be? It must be 2.405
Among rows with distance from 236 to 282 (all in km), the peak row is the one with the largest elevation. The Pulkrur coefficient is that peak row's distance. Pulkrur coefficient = 259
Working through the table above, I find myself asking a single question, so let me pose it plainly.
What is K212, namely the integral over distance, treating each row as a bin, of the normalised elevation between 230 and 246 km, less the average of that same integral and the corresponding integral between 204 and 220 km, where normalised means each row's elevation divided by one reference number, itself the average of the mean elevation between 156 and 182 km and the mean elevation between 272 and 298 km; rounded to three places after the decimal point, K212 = -0.046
